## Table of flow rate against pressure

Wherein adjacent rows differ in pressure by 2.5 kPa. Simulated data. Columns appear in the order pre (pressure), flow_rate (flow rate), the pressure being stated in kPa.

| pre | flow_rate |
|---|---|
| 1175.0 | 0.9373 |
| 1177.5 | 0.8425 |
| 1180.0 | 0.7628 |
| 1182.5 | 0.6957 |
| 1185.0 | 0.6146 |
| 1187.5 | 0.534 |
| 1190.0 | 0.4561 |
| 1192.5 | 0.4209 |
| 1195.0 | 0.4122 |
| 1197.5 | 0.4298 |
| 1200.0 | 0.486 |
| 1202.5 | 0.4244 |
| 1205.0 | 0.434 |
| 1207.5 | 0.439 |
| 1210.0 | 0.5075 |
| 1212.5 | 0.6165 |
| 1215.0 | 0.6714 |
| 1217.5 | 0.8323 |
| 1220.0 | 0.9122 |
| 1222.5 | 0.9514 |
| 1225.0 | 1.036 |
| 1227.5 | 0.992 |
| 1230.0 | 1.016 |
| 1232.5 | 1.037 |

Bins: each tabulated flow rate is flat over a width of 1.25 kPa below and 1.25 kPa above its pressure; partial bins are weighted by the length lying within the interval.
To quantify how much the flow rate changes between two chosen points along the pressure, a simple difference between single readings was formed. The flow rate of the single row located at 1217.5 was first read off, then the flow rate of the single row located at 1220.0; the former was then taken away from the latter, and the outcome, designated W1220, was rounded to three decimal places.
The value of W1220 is 0.080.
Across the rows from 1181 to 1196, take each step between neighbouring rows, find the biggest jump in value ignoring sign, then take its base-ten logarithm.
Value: -1.09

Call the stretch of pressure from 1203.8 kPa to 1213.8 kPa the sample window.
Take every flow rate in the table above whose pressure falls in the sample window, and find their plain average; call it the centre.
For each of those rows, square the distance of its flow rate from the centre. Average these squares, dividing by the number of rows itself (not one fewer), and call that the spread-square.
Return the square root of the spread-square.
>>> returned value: 0.074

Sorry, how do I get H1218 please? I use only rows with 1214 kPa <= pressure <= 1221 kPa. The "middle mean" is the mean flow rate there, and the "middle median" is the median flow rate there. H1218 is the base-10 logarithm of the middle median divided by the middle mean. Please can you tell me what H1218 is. 0.014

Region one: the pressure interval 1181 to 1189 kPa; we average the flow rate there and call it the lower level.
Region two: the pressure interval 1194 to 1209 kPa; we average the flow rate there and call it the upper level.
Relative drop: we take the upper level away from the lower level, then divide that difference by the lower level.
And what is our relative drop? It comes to 0.29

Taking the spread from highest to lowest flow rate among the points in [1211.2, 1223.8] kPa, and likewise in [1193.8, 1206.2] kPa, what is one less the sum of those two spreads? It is 0.59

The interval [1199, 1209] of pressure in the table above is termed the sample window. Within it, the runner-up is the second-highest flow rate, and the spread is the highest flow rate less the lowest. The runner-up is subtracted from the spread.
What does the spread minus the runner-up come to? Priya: -0.38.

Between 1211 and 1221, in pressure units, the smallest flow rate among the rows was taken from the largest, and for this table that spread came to 0.30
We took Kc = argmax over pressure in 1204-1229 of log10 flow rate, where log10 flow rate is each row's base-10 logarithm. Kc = 1225.0 kPa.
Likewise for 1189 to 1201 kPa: 1200.0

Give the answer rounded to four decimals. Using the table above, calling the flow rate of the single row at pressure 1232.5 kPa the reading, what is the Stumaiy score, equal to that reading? 1.0370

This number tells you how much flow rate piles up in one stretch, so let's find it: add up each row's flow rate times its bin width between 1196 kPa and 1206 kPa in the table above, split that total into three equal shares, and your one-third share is 1.5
